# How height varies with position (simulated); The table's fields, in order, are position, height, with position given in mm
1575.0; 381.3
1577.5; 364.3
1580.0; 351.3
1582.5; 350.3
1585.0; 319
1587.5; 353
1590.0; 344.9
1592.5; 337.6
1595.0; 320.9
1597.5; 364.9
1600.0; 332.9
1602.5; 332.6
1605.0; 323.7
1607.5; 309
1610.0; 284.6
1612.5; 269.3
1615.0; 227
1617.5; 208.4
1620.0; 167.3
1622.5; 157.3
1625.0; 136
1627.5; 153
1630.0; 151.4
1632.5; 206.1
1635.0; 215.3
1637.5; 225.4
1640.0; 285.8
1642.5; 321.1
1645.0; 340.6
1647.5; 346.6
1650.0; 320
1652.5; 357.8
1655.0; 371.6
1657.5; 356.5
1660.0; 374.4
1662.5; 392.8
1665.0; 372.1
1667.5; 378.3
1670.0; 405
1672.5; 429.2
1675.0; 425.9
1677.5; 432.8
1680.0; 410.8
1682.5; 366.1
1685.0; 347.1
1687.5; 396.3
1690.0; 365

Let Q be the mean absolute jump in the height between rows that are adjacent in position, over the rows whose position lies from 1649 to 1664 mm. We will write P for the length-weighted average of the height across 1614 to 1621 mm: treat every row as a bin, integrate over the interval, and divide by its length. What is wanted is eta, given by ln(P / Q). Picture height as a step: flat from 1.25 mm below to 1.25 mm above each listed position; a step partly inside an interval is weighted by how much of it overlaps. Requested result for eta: 2.28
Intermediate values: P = 201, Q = 21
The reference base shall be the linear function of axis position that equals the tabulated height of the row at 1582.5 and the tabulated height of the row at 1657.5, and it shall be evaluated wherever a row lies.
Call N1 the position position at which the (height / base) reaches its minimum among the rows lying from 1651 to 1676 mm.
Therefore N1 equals 1657.5 mm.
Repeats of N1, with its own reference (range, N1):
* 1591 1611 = 1610.0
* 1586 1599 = 1595.0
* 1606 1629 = 1625.0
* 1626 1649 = 1630.0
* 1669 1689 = 1685.0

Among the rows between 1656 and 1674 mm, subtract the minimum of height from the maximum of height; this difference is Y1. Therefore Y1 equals 73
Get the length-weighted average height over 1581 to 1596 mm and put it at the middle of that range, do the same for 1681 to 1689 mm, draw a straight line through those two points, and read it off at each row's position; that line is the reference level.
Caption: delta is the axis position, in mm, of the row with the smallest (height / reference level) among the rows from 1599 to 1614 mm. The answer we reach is 1612.5 mm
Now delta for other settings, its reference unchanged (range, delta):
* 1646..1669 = 1650.0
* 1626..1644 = 1630.0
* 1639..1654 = 1640.0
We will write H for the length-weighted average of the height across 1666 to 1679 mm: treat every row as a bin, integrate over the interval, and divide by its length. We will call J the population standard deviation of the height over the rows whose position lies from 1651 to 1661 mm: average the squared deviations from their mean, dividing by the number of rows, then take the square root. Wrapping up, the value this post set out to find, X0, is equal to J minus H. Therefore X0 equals -405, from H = 413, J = 8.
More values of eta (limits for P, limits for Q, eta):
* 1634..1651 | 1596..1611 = 2.91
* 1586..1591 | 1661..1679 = 3.17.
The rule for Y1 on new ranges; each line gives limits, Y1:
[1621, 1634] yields 70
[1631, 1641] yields 80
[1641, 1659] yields 52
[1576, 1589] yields 45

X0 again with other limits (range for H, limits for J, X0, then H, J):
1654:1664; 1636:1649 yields -329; 374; 45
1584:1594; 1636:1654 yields -297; 339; 42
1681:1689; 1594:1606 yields -355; 371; 16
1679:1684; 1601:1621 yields -330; 385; 55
